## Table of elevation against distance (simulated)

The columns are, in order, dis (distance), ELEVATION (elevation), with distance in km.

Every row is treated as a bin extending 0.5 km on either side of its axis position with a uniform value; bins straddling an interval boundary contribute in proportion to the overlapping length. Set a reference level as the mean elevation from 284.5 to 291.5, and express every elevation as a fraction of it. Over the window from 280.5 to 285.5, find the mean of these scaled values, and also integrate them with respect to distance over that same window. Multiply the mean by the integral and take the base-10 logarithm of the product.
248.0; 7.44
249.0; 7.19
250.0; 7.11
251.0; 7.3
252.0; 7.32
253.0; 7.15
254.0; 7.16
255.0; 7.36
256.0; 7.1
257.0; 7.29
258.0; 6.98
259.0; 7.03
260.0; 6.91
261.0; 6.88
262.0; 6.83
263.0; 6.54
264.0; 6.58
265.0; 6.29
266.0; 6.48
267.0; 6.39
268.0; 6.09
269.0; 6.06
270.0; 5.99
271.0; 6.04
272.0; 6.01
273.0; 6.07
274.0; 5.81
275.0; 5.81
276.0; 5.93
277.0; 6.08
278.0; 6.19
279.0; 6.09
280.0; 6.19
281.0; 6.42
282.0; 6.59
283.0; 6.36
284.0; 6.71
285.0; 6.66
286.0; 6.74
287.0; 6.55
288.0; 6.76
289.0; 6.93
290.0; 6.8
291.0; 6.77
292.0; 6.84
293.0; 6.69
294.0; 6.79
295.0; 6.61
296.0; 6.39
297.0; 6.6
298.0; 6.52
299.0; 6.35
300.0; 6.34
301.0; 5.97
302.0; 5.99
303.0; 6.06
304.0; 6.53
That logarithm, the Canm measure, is 0.67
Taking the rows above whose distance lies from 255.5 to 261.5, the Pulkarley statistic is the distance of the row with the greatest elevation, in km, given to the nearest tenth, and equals 257.0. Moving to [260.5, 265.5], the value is 261.0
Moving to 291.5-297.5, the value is 292.0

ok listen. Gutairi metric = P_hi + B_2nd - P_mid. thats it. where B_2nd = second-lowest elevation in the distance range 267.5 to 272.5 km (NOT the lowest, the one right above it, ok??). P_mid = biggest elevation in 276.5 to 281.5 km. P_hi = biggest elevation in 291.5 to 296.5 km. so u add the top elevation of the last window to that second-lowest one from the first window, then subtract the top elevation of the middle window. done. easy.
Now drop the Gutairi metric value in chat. 6.4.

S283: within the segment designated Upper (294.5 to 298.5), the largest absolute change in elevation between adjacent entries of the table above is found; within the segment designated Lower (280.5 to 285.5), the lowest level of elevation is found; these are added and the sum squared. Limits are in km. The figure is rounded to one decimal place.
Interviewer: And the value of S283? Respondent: 43.3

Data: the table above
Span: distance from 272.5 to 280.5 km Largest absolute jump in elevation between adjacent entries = 0.260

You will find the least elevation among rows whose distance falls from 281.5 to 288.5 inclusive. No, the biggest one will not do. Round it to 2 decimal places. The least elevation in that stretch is 6.36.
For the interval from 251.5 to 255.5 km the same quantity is 7.15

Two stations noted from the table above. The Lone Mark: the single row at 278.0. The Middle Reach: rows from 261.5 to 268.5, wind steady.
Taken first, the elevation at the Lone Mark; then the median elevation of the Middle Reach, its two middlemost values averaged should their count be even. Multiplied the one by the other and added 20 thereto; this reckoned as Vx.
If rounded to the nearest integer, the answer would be 60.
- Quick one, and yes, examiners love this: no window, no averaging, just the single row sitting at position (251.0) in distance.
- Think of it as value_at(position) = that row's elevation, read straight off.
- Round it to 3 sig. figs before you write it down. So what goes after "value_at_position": 7.30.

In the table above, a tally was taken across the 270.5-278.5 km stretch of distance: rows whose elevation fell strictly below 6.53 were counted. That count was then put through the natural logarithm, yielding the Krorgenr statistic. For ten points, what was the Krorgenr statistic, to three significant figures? 2.08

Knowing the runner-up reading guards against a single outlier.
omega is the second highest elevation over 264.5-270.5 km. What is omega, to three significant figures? 6.39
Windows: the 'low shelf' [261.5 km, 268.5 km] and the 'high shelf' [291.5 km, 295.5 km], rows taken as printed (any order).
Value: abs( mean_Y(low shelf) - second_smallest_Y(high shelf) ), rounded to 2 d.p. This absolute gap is 0.23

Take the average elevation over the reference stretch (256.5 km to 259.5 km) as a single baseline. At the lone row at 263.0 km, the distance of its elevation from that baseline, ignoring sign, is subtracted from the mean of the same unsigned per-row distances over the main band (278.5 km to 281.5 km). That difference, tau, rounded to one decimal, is 0.3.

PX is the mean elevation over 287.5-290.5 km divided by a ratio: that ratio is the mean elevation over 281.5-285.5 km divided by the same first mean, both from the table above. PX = 7.1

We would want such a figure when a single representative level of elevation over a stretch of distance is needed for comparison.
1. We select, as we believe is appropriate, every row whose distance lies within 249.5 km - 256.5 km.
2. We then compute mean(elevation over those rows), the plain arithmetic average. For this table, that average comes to 7.2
